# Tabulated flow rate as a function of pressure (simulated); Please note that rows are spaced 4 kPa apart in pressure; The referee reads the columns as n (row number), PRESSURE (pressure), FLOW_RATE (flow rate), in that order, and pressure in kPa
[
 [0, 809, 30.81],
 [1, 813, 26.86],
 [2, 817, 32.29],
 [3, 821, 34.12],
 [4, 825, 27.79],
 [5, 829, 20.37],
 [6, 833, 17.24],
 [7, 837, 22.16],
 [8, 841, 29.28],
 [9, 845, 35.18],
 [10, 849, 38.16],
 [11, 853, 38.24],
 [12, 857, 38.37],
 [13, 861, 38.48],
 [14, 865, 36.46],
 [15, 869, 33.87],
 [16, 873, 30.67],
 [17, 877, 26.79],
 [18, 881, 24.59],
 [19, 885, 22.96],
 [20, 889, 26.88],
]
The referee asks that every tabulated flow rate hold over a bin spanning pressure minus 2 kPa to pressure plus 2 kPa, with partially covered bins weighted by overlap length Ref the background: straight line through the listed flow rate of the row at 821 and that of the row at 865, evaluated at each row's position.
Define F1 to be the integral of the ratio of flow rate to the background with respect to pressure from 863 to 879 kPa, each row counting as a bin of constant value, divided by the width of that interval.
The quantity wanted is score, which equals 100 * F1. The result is 87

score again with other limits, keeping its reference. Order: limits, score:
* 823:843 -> 67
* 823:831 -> 70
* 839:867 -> 101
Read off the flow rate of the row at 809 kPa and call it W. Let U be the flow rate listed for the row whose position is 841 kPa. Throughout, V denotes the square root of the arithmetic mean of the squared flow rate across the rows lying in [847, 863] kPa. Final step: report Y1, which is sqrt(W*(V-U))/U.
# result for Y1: 0.6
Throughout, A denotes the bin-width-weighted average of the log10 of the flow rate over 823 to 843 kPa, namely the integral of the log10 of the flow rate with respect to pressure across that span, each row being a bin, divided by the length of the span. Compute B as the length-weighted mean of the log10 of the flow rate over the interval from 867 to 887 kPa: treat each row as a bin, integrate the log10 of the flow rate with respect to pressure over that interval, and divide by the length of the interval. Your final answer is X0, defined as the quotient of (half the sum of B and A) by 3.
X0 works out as 0.467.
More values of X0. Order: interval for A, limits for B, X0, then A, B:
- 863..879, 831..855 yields 0.494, 1.50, 1.46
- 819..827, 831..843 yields 0.473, 1.49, 1.35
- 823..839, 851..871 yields 0.484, 1.33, 1.57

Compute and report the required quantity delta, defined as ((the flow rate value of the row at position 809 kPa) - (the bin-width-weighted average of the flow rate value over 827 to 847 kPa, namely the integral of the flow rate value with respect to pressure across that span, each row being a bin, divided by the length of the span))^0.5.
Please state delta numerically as 2.4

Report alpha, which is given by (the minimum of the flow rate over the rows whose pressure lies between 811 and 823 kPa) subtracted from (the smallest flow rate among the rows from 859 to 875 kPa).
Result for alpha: 4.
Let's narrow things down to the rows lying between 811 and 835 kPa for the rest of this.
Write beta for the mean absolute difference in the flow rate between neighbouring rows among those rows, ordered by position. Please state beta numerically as 4.8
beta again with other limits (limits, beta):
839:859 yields 2.3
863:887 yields 2.7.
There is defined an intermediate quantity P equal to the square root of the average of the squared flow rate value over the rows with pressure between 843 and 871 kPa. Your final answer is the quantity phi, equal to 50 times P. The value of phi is 1850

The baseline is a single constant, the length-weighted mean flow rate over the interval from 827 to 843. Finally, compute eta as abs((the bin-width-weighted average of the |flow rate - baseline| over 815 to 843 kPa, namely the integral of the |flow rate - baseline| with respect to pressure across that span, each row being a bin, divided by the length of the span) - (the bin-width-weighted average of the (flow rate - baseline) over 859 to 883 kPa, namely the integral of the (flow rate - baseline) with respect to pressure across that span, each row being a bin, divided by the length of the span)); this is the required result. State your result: 4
